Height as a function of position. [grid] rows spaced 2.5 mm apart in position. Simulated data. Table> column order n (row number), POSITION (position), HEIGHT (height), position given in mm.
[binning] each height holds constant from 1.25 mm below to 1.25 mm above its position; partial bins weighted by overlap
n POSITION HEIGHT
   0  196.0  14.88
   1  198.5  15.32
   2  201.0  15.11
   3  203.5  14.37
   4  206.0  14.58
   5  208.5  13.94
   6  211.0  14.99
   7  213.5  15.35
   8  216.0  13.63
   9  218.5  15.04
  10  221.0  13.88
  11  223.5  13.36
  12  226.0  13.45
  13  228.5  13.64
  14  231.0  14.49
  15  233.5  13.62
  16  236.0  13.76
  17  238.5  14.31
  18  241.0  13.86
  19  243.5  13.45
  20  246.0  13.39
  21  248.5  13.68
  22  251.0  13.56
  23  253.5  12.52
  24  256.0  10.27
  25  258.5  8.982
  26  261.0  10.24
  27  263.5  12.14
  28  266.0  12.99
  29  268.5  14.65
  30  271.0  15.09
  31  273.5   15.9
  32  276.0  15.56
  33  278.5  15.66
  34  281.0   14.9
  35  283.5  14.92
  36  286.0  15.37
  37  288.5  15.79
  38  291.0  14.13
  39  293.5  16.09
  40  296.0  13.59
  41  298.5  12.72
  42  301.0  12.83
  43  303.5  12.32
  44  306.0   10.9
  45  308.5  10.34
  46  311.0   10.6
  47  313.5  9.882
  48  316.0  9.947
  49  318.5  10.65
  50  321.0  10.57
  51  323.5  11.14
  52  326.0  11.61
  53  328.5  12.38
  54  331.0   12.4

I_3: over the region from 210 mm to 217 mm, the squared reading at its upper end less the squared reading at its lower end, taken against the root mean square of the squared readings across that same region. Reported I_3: -0.2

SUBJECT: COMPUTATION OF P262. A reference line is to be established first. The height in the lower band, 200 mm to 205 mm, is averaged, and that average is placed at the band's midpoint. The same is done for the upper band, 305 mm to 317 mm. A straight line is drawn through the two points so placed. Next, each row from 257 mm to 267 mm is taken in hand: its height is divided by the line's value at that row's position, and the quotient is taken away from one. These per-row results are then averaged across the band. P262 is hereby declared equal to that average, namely 0.10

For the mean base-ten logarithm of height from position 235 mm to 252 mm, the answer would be 1.14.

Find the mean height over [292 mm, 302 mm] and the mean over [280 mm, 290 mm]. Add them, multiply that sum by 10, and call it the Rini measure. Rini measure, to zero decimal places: 291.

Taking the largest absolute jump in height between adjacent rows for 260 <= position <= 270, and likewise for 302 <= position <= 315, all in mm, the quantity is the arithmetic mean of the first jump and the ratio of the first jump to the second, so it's 1.6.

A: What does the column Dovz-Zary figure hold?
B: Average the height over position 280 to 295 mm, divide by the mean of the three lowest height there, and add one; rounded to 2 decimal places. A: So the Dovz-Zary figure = 2.04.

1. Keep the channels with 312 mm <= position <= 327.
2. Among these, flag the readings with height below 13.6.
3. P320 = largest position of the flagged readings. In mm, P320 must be 326.0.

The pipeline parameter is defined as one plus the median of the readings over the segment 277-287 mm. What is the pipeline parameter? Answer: 16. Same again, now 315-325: 12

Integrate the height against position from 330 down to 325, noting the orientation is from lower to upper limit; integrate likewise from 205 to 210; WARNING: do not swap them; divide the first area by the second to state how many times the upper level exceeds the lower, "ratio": 0.84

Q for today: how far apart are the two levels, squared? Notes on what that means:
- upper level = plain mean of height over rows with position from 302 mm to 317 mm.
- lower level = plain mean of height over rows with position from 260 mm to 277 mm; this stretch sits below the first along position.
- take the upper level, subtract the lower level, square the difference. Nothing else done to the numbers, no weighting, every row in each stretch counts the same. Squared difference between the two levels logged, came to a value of 10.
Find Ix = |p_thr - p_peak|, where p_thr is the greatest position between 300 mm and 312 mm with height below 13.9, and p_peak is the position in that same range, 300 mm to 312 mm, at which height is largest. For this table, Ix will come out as 10.0 mm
